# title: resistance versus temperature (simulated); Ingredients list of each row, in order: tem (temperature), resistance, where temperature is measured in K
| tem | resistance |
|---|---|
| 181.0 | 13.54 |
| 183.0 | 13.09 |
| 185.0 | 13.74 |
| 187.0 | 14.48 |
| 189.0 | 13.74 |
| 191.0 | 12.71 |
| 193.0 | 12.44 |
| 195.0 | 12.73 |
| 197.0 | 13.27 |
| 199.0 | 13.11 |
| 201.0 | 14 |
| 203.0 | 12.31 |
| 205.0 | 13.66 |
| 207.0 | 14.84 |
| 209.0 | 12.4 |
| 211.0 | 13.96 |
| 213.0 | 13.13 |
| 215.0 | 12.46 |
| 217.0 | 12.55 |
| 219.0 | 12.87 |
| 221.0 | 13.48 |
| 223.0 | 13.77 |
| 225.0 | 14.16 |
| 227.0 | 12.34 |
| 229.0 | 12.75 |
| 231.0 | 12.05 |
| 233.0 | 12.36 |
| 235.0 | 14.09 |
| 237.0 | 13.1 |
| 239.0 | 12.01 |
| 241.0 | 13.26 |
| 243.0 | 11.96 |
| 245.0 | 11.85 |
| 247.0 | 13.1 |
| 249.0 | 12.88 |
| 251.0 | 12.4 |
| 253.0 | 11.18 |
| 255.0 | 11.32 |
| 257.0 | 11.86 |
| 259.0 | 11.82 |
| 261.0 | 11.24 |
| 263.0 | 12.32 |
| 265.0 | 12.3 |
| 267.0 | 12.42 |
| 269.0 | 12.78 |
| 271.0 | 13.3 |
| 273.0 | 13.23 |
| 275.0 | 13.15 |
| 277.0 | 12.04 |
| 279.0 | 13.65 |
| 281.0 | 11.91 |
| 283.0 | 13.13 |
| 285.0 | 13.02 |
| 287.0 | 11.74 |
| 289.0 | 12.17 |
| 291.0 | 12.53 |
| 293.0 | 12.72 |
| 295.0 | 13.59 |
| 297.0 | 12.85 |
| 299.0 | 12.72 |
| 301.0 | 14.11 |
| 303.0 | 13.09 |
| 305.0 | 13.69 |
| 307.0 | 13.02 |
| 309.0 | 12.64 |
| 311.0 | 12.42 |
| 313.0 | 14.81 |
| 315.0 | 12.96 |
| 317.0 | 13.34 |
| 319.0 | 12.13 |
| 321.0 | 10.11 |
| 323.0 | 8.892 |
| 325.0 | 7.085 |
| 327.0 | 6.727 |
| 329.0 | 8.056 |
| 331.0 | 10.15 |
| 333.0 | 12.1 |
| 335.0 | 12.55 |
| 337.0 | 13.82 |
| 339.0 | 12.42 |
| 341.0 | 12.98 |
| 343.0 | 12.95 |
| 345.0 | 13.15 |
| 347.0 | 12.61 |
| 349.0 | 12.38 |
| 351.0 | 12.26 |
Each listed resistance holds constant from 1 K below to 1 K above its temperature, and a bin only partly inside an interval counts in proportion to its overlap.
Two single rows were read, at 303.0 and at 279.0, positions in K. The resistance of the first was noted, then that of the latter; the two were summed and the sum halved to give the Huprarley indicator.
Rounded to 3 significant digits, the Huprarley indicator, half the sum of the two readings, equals 13.4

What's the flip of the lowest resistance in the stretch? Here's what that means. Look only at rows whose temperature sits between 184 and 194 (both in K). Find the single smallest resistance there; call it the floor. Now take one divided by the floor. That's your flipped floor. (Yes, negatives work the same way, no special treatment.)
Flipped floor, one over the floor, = 0.0804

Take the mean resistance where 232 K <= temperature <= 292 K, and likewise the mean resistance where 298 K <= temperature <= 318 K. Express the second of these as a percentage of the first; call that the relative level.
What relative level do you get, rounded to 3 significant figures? 106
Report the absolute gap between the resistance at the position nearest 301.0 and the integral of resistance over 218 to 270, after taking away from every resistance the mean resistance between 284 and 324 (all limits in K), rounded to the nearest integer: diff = 7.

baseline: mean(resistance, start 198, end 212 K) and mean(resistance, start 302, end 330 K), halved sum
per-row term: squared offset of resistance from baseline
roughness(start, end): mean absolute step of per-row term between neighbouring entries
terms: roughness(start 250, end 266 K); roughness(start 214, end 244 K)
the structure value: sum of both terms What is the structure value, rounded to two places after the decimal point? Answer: 1.66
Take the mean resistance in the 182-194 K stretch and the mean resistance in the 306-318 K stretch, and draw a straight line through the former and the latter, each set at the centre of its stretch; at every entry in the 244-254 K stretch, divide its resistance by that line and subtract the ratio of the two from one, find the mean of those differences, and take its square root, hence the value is 0.27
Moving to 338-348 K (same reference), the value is 0.16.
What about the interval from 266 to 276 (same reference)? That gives 0.14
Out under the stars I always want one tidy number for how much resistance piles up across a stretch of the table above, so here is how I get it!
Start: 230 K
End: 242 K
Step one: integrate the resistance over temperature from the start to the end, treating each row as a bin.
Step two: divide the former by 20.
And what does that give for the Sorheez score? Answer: 7.7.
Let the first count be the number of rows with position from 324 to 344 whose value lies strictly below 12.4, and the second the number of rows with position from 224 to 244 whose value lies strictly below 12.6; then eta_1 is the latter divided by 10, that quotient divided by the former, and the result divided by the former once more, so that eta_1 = 0.020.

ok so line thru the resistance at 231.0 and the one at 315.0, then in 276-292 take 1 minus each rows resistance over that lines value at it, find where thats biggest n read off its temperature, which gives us 287.0 K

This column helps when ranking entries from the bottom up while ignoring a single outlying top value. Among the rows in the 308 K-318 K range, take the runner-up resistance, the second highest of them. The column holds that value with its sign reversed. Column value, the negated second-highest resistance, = -13.3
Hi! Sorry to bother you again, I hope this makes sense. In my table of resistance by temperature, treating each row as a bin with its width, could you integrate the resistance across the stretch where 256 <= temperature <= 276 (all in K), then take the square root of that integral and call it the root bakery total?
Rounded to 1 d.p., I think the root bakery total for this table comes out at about 15.8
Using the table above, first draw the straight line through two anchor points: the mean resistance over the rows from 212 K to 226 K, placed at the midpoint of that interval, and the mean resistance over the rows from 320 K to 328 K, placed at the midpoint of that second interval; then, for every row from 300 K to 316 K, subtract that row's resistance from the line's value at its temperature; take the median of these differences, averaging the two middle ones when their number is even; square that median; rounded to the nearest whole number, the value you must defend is 17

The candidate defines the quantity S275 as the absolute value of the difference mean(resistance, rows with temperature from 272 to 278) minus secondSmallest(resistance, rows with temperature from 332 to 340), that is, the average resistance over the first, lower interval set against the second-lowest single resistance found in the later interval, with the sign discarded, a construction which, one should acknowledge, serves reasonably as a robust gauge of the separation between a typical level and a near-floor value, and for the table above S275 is 0.4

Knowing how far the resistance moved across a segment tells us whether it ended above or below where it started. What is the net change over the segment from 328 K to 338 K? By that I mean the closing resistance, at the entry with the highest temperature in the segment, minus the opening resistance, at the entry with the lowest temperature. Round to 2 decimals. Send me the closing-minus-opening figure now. 5.76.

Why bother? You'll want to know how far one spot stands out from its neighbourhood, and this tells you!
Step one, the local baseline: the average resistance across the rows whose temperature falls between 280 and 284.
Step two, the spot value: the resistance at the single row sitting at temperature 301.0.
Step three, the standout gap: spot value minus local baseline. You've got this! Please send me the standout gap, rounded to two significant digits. 1.6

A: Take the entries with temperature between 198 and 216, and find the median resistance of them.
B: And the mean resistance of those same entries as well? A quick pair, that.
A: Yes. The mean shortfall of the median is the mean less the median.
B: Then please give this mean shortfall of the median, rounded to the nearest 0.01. 0.19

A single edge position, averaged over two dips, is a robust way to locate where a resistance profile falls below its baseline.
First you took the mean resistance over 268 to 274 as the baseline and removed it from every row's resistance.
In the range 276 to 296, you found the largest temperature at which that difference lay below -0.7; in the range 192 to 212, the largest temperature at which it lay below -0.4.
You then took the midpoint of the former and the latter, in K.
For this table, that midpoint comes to 249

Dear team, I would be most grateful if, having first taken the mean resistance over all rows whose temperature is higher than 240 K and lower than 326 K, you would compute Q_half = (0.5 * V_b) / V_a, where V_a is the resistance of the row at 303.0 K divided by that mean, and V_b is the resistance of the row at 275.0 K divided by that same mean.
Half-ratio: 0.50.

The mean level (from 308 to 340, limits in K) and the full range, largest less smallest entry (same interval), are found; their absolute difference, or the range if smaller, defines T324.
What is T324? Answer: 3.2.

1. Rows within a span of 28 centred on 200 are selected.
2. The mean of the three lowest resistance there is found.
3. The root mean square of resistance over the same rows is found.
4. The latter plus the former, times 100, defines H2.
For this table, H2 2575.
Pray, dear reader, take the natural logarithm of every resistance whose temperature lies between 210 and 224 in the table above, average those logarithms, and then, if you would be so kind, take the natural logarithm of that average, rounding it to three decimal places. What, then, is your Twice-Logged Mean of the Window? 0.947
